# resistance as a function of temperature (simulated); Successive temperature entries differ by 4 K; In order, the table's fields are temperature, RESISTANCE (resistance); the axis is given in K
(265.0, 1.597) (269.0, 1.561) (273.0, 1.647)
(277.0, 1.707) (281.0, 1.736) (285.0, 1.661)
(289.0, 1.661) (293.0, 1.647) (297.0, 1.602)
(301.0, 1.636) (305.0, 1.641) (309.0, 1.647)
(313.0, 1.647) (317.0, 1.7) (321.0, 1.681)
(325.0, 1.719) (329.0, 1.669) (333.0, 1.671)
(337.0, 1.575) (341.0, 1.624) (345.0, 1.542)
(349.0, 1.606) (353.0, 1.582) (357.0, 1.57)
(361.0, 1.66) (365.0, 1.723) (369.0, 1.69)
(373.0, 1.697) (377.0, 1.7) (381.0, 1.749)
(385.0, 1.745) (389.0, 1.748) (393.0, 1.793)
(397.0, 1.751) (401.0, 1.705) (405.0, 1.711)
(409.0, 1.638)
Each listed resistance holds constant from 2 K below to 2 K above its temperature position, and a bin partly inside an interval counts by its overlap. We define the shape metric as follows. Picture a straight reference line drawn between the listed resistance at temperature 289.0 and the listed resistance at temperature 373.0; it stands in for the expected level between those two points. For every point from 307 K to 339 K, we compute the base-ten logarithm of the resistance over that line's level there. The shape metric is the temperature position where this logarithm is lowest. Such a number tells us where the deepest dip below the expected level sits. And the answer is 337.0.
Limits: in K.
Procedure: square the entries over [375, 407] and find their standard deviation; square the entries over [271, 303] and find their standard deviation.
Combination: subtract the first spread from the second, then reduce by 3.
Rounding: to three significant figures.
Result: -2.97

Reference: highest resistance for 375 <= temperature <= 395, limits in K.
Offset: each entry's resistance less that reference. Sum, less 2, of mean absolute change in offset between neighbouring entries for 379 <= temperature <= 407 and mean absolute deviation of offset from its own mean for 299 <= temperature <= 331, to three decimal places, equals -1.951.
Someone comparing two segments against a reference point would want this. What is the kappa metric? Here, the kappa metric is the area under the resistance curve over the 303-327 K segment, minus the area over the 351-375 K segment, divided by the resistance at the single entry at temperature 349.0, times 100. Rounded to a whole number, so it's 28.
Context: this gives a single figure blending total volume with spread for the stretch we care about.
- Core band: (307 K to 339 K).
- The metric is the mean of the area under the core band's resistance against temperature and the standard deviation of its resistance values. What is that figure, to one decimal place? 26.6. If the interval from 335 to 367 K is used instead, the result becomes 25.8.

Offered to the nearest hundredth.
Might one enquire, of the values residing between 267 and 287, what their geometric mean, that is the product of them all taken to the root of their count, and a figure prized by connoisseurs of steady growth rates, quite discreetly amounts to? 1.66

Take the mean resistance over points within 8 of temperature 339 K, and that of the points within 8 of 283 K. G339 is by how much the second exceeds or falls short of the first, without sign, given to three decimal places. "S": 0.088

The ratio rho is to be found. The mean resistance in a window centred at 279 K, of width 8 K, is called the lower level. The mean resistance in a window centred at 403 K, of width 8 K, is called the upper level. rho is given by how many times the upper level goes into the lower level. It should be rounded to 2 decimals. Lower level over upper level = 1.01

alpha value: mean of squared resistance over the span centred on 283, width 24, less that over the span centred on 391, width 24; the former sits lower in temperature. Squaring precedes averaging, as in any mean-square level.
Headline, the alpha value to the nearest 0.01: -0.25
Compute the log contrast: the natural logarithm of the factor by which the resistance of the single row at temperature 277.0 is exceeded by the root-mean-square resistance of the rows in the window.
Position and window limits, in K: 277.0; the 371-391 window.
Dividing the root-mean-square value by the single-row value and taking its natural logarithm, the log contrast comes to 0.012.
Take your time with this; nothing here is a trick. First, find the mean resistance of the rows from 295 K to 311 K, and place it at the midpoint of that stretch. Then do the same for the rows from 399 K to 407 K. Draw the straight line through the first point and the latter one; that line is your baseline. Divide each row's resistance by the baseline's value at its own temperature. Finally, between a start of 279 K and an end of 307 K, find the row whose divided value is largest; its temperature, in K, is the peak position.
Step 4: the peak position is 281.0 K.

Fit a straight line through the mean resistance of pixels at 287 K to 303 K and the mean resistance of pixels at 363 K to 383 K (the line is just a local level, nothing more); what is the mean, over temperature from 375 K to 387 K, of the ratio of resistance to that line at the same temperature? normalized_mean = 1.01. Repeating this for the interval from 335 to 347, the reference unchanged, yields 0.94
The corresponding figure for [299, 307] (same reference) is 1.00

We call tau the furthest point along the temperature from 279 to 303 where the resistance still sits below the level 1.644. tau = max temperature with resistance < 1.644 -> 301.0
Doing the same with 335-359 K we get 357.0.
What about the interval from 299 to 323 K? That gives 305.0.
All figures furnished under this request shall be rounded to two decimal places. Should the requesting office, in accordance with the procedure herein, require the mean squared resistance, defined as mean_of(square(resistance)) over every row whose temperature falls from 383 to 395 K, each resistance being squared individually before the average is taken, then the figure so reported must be 3.11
